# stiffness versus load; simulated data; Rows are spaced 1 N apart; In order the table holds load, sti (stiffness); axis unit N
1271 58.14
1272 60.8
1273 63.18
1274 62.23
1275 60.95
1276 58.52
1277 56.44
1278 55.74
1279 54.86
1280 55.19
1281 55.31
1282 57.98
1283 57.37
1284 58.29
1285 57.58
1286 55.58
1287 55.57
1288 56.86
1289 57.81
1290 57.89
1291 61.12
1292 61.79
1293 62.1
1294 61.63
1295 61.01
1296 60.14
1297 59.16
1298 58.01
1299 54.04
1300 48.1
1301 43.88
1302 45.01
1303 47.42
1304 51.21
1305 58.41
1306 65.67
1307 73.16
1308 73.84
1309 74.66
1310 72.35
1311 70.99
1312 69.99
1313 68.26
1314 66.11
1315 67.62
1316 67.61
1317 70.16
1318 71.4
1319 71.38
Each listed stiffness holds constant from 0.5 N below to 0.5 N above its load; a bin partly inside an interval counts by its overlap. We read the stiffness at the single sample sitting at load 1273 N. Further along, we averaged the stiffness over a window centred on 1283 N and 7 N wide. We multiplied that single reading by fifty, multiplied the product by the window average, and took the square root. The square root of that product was 423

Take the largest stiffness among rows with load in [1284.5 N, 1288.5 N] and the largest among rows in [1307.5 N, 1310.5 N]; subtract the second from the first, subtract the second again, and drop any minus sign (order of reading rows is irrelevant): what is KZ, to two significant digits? 92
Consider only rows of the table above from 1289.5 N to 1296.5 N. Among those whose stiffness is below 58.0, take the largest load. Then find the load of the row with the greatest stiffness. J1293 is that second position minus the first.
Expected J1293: 3 N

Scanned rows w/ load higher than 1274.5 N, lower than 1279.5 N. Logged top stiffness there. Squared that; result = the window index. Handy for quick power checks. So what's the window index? 3715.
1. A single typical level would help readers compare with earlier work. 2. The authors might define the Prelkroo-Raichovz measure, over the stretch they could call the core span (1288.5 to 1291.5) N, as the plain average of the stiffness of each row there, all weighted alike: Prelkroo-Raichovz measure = 58.9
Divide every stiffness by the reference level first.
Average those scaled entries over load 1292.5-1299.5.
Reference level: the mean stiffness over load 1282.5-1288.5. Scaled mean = 1.05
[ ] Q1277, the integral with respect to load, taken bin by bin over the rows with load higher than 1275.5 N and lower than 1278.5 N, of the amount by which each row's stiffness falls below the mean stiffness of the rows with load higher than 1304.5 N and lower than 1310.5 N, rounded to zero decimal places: 38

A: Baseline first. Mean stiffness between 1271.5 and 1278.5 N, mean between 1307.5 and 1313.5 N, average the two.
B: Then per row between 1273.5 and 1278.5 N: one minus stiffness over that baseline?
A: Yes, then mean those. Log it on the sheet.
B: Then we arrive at 0.11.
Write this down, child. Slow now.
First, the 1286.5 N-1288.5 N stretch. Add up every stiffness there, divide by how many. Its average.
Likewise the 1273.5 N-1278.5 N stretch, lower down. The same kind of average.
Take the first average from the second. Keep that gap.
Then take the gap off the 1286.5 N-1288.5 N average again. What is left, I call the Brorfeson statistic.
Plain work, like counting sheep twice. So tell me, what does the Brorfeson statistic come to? 54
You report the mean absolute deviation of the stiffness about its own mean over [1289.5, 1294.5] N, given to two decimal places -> 1.21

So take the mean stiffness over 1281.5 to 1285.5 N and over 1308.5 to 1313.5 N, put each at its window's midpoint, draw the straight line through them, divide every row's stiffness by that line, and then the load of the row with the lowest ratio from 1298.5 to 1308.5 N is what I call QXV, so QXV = 1301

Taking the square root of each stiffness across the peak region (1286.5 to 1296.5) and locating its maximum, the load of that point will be 1293 N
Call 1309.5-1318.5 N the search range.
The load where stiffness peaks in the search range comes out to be 1310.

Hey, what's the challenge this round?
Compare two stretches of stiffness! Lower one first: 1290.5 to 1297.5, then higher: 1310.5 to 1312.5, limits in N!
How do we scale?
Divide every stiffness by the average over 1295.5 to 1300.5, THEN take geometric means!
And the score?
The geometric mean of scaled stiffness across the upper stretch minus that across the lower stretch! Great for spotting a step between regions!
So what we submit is 0.17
